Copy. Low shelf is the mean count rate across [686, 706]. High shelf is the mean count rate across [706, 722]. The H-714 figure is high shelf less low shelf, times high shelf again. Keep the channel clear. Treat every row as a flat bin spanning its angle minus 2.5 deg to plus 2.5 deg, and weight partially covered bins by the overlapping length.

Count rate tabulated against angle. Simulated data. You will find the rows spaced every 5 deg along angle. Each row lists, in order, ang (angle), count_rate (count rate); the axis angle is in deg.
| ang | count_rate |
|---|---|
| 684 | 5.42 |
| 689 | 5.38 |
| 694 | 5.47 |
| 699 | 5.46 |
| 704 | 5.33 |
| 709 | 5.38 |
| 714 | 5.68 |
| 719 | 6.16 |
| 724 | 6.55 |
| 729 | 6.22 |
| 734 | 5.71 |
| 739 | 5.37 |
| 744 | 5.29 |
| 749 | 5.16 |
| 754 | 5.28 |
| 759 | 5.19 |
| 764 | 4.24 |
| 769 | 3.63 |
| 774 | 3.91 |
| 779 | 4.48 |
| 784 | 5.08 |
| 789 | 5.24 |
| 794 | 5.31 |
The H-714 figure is 2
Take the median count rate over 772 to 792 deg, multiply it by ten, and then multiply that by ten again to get 478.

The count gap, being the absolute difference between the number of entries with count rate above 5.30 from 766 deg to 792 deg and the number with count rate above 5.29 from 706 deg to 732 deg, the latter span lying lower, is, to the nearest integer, 5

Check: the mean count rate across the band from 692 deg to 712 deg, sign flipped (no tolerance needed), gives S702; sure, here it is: -5.4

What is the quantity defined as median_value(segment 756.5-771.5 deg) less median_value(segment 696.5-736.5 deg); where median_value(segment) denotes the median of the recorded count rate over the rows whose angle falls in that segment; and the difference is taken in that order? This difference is -1.5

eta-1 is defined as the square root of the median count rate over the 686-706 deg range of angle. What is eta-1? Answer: 2.328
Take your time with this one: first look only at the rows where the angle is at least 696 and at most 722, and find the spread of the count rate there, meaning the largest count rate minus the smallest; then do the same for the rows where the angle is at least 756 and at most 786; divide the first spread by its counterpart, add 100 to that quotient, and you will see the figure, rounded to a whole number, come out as 101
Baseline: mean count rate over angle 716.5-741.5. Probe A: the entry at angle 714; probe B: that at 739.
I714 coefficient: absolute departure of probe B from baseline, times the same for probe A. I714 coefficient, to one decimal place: 0.2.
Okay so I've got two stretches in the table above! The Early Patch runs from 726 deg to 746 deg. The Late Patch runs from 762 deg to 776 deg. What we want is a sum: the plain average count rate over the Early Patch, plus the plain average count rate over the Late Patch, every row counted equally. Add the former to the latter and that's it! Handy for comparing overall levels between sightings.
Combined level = 9.6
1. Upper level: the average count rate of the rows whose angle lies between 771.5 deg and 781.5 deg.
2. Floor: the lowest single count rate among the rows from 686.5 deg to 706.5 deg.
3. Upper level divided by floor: 0.79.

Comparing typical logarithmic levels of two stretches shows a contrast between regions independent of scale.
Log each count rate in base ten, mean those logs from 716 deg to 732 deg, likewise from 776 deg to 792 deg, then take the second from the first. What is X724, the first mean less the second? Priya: 0.11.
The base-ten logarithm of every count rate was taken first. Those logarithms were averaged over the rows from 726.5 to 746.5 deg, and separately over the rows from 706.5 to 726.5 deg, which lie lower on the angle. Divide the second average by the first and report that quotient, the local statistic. 1.03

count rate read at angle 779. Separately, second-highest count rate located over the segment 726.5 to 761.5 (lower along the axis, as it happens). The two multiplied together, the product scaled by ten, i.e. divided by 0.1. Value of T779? 256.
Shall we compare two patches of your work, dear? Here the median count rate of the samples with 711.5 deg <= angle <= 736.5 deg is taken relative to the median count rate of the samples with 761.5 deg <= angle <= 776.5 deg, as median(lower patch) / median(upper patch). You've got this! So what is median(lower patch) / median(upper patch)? 1.58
